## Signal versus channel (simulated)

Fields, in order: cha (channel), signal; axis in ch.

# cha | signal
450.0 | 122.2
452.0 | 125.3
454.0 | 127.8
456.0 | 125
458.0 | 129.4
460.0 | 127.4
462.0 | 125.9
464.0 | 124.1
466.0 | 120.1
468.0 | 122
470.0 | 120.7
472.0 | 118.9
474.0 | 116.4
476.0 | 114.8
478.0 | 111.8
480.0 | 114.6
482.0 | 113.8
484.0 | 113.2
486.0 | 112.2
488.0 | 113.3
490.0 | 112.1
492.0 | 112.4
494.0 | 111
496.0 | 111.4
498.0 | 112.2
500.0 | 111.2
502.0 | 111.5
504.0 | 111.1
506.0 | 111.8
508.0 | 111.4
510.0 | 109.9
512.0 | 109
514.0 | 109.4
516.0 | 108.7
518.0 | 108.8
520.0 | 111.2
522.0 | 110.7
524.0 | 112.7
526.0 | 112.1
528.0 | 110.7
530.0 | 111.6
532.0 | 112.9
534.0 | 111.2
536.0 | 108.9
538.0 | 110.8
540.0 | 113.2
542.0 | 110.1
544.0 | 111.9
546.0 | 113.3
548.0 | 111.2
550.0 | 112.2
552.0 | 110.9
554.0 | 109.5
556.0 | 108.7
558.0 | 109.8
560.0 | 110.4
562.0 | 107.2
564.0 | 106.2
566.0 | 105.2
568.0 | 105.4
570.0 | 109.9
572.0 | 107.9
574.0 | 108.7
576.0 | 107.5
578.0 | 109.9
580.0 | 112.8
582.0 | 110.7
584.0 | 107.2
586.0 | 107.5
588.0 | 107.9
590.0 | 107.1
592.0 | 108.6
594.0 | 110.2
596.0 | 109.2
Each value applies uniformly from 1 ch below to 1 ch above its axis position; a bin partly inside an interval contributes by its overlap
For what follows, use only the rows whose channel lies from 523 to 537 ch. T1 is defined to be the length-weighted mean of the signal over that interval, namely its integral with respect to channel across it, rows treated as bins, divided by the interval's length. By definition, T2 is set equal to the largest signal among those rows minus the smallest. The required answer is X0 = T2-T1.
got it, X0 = -107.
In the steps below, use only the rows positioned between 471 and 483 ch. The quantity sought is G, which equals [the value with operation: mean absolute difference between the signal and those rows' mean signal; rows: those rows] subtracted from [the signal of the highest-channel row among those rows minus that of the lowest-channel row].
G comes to -6.8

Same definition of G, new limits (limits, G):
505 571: -3.5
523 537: -4.8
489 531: -1.4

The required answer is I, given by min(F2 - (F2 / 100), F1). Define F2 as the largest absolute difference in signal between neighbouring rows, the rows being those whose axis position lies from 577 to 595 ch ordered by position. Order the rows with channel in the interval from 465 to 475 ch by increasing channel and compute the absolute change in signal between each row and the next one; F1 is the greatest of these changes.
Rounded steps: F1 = 2.5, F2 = 3.5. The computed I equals 2.5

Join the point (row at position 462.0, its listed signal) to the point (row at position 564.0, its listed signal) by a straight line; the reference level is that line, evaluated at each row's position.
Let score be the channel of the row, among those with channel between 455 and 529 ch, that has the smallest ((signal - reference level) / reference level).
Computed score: 478.0 ch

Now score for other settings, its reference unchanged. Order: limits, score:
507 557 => 512.0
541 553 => 542.0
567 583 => 568.0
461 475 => 474.0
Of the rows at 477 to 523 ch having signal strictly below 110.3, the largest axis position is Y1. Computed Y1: 518.0 ch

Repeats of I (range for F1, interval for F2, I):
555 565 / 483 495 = 1.4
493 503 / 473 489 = 1.0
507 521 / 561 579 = 2.4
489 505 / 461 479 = 1.4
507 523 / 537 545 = 2.4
